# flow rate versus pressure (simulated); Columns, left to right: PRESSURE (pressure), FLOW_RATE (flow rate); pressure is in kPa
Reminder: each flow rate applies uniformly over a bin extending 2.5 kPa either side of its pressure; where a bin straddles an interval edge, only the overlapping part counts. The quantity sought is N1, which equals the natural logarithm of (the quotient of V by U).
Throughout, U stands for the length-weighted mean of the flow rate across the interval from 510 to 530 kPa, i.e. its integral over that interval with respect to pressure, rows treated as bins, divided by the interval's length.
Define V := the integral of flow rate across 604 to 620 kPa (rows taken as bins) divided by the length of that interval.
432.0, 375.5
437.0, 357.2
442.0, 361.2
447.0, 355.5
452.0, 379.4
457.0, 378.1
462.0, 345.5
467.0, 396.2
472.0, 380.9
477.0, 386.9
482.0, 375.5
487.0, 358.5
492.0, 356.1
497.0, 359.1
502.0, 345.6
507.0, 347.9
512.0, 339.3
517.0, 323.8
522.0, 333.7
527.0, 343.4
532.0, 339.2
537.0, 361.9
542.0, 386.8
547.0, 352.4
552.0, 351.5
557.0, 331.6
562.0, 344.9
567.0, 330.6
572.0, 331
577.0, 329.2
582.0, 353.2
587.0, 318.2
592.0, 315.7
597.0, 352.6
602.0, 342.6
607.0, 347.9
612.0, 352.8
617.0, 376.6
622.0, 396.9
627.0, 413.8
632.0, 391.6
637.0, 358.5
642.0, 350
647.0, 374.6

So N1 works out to 0.07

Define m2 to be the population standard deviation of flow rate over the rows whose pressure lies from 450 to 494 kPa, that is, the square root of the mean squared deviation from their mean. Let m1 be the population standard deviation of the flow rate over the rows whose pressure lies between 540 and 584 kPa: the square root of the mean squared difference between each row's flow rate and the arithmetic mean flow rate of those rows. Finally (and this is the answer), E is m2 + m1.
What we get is 33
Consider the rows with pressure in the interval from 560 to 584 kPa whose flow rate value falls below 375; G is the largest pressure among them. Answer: 582.0 kPa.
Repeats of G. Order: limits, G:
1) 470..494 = 492.0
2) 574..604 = 602.0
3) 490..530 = 527.0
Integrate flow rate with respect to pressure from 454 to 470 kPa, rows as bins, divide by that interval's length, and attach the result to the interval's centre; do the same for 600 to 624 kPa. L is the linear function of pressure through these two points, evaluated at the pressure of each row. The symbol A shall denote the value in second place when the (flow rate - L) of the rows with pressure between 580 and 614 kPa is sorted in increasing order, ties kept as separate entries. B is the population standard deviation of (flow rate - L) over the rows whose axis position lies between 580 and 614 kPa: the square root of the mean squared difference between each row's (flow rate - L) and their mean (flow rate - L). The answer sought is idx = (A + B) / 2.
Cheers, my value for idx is -15.6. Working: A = -47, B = 16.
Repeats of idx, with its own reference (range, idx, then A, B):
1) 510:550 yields -8.4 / -36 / 19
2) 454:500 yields 0.0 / -15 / 15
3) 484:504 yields -5.2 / -15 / 5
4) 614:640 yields 16.2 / 14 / 19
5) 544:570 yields -13.2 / -35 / 9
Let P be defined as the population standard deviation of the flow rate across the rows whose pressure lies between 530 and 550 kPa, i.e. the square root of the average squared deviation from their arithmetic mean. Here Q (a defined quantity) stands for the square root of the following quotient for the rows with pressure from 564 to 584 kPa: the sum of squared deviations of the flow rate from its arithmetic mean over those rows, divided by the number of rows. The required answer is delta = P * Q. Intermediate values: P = 17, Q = 10.0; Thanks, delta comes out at 173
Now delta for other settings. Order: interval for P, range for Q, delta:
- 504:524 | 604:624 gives 172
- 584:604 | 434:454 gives 150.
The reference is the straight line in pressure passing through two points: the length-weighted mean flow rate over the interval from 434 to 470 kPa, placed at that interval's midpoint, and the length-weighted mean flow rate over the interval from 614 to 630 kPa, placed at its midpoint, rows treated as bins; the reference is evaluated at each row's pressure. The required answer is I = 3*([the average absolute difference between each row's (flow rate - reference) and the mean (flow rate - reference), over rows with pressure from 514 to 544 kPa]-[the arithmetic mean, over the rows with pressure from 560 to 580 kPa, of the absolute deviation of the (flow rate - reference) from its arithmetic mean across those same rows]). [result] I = 31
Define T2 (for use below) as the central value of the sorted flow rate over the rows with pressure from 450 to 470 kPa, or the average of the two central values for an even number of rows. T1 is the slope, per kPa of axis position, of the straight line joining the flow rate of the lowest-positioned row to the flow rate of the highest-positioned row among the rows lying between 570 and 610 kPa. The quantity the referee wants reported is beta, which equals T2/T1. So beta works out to 784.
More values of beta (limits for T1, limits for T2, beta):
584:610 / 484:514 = 237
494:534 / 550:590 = -583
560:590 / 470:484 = -357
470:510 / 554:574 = -351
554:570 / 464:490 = -3809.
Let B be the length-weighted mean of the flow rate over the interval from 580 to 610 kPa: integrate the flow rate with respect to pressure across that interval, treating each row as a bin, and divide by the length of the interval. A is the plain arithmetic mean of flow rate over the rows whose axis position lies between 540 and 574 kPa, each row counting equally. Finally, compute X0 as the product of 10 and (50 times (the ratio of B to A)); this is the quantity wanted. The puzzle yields 488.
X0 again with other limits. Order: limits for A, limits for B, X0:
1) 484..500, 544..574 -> 477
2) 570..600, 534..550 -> 549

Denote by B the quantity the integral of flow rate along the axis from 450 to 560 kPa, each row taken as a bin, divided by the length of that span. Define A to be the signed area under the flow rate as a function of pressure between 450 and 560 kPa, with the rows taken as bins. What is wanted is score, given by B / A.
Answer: 0.009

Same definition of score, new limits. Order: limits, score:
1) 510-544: 0.029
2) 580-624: 0.023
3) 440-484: 0.023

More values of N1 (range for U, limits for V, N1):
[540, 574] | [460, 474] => 0.08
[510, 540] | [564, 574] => -0.03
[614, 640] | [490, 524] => -0.12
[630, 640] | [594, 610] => -0.07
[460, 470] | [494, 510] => -0.06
